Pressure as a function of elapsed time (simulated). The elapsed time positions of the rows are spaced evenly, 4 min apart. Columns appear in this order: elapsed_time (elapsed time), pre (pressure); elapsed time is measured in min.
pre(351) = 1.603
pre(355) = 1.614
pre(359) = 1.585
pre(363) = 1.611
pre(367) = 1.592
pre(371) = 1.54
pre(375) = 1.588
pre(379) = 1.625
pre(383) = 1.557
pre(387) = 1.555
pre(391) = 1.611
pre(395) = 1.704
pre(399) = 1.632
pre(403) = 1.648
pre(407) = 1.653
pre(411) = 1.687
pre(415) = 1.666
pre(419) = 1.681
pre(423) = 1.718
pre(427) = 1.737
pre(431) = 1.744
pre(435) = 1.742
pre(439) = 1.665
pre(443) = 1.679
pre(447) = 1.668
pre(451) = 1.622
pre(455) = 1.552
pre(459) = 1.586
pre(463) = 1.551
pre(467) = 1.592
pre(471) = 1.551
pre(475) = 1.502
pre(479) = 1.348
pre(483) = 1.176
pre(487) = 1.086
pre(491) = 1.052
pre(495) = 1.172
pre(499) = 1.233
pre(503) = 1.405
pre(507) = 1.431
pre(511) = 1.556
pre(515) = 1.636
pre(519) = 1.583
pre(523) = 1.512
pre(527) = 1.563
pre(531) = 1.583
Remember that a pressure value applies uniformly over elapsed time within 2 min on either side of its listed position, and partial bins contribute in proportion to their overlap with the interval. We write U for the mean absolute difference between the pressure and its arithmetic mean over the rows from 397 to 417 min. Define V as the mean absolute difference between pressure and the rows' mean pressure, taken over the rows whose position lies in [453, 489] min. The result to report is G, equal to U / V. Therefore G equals 0.10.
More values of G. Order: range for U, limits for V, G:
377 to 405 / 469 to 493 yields 0.21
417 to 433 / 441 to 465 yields 0.44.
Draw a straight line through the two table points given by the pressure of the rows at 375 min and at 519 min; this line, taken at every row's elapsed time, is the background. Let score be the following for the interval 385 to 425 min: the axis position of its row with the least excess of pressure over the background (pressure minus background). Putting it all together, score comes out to 387 min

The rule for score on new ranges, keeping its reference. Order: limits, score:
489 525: 491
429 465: 463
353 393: 371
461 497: 491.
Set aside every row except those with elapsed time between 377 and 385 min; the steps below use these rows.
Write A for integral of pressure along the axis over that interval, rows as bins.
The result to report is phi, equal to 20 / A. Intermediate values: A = 12.7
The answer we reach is 1.57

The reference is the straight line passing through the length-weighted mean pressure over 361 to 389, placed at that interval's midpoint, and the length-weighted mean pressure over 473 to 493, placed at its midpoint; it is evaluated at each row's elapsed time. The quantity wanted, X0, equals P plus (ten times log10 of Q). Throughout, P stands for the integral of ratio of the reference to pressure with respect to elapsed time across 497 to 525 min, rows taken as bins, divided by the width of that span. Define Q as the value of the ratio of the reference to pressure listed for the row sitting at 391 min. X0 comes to 0.55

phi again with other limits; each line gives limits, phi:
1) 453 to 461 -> 1.59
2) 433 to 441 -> 1.47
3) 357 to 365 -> 1.56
